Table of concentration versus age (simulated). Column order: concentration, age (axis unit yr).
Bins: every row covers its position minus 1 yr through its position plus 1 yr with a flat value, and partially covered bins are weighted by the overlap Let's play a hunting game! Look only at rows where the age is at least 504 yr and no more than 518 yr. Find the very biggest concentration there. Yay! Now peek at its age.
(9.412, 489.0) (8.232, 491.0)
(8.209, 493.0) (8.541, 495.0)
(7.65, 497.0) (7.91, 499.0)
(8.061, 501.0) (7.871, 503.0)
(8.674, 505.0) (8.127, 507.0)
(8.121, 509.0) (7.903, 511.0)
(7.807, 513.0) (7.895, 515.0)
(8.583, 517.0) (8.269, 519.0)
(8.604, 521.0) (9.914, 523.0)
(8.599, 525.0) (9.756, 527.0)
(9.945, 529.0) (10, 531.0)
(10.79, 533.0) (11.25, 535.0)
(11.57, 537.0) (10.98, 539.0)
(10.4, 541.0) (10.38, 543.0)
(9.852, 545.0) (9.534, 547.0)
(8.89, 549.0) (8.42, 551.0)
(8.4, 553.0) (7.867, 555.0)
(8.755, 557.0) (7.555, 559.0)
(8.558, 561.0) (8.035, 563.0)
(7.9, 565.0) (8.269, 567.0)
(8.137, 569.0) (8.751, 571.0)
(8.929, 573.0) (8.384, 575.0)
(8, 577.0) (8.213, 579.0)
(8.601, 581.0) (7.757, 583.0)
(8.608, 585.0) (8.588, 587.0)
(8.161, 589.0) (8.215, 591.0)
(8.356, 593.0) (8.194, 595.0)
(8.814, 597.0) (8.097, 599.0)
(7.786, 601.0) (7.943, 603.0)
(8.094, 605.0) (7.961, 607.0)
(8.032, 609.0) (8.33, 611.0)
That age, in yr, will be 505.0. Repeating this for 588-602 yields 597.0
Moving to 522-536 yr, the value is 535.0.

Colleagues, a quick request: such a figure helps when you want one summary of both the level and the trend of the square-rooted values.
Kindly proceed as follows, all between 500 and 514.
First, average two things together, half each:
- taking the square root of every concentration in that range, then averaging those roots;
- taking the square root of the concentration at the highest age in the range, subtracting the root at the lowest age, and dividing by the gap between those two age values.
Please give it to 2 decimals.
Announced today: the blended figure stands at 1.42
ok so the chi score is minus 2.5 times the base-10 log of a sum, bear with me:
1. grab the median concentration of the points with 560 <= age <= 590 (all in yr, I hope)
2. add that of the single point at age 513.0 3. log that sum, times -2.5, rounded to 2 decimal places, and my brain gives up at -3.02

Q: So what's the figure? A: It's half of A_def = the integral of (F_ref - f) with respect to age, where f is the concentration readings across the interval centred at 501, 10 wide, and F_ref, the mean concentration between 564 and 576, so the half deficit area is 1.8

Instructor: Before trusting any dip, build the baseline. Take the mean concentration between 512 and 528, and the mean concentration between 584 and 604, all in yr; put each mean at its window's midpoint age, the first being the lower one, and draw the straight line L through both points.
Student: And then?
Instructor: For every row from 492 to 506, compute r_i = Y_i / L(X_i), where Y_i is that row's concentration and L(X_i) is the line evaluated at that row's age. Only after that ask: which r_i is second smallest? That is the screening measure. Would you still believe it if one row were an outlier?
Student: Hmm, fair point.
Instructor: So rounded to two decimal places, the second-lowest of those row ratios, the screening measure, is 0.90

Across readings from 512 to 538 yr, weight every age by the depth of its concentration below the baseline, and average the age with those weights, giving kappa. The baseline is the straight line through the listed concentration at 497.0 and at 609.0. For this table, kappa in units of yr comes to 529.9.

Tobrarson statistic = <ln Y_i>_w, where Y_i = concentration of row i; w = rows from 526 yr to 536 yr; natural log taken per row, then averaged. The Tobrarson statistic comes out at 2.335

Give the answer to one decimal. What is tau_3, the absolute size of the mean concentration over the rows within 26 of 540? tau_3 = 9.3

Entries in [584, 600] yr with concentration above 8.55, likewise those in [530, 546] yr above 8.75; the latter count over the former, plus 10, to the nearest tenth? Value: 12.7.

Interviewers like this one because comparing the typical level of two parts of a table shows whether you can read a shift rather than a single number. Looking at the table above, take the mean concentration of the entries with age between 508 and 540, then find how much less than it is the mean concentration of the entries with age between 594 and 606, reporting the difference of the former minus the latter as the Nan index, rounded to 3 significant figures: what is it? 1.22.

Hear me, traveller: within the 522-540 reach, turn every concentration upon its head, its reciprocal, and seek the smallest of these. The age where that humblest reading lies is 537.0 yr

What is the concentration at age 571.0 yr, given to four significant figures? 8.751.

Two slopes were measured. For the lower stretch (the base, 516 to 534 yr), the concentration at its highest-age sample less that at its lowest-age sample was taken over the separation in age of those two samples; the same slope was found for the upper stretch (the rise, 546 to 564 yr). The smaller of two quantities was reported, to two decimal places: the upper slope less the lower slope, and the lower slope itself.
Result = -0.23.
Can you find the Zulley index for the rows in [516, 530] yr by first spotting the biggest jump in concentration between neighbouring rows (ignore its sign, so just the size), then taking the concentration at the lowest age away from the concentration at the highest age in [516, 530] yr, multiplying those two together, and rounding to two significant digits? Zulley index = 1.8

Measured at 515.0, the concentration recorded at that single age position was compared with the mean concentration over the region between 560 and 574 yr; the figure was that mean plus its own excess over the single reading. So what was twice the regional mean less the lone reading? 8.8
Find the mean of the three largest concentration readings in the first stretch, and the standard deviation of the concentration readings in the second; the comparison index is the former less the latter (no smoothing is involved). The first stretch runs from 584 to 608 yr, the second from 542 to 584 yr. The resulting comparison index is 8.0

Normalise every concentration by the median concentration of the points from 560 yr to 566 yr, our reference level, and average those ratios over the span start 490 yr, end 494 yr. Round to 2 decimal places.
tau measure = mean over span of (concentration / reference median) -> 1.02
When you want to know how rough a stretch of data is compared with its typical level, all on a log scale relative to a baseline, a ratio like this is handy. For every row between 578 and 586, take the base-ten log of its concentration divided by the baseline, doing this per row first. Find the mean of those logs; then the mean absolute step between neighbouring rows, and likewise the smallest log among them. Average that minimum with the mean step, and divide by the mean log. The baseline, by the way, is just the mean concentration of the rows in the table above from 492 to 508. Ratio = 1.0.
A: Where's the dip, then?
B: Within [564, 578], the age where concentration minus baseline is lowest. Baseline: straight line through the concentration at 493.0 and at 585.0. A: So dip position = 565.0 yr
